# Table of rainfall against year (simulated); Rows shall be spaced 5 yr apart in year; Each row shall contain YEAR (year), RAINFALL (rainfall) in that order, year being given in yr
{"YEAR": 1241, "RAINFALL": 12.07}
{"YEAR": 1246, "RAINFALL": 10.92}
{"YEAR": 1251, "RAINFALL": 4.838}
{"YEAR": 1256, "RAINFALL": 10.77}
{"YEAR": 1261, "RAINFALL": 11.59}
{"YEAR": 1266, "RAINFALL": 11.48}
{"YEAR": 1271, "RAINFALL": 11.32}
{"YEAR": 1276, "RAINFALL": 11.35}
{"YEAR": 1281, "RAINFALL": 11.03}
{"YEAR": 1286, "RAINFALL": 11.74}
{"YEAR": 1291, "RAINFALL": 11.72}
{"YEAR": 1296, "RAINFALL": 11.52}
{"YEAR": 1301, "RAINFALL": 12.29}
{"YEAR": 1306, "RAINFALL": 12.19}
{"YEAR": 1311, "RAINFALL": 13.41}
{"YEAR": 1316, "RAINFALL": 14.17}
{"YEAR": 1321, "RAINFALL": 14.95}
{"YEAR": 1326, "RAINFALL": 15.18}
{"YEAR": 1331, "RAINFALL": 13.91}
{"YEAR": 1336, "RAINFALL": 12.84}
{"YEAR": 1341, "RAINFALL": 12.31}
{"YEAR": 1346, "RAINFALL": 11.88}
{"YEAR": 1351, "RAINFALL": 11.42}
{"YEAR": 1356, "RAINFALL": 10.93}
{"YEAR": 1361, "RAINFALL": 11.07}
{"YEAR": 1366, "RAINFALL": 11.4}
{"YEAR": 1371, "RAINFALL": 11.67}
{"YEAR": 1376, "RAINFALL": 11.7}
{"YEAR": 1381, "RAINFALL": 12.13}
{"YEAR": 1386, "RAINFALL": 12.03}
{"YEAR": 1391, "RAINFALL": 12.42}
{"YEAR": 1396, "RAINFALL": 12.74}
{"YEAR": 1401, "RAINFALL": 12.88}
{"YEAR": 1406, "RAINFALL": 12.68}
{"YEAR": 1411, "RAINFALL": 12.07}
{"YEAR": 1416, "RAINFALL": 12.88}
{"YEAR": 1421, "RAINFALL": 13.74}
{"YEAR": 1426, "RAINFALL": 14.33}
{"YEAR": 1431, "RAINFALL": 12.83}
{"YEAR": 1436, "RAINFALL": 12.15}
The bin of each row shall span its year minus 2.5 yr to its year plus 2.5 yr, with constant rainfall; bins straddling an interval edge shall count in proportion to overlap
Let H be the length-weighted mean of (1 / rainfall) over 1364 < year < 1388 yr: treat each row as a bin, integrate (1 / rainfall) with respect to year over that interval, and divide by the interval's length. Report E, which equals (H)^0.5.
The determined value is 0.291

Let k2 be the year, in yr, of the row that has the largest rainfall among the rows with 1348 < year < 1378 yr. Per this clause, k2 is 1376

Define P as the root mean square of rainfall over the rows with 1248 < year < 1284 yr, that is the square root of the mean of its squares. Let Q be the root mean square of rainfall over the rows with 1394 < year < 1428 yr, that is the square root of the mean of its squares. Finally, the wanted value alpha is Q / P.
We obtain 1.23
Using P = 10.6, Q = 13.1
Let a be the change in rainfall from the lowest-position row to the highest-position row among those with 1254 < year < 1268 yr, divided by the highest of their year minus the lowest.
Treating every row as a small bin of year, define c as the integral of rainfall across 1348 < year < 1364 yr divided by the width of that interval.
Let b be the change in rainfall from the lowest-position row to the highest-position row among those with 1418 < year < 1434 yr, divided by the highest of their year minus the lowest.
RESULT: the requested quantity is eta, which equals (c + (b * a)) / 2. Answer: 5.58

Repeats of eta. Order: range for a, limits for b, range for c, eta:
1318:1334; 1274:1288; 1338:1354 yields 5.93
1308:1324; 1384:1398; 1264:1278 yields 5.70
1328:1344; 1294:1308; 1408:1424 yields 6.46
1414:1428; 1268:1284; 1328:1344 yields 6.52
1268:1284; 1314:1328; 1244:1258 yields 4.35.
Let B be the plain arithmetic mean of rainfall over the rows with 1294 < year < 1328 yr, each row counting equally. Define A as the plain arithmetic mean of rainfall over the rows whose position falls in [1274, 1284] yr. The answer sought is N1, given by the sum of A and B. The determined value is 24.6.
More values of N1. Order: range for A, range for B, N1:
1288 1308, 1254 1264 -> 23.1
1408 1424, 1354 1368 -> 24.0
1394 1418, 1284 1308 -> 24.5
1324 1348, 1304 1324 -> 26.9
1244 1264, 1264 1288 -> 20.9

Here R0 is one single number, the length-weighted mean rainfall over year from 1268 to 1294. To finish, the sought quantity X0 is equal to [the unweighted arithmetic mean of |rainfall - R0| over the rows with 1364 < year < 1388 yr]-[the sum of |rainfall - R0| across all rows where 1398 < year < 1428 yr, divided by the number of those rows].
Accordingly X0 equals -1.3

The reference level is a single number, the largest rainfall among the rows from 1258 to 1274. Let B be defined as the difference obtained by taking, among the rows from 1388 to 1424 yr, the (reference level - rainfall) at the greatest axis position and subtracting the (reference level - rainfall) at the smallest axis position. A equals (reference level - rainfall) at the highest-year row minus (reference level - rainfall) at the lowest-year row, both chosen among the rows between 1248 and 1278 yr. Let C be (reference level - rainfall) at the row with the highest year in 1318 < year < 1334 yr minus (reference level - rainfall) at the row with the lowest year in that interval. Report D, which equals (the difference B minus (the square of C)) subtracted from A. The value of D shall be -4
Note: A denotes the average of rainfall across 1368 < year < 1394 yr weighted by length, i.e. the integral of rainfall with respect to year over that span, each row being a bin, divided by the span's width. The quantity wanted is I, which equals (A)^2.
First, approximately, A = 12.0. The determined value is 144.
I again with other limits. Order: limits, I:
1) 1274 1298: 132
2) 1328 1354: 156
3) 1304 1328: 196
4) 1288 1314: 150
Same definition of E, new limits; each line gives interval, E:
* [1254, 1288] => 0.297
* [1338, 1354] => 0.290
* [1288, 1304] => 0.291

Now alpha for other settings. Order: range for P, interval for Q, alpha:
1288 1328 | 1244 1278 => 0.80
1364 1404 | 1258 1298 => 0.95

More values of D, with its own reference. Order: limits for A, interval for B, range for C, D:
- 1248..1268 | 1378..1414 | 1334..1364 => -4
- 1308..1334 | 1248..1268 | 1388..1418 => 6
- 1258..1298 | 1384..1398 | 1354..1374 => 1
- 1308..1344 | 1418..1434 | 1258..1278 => 0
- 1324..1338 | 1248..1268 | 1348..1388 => 9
